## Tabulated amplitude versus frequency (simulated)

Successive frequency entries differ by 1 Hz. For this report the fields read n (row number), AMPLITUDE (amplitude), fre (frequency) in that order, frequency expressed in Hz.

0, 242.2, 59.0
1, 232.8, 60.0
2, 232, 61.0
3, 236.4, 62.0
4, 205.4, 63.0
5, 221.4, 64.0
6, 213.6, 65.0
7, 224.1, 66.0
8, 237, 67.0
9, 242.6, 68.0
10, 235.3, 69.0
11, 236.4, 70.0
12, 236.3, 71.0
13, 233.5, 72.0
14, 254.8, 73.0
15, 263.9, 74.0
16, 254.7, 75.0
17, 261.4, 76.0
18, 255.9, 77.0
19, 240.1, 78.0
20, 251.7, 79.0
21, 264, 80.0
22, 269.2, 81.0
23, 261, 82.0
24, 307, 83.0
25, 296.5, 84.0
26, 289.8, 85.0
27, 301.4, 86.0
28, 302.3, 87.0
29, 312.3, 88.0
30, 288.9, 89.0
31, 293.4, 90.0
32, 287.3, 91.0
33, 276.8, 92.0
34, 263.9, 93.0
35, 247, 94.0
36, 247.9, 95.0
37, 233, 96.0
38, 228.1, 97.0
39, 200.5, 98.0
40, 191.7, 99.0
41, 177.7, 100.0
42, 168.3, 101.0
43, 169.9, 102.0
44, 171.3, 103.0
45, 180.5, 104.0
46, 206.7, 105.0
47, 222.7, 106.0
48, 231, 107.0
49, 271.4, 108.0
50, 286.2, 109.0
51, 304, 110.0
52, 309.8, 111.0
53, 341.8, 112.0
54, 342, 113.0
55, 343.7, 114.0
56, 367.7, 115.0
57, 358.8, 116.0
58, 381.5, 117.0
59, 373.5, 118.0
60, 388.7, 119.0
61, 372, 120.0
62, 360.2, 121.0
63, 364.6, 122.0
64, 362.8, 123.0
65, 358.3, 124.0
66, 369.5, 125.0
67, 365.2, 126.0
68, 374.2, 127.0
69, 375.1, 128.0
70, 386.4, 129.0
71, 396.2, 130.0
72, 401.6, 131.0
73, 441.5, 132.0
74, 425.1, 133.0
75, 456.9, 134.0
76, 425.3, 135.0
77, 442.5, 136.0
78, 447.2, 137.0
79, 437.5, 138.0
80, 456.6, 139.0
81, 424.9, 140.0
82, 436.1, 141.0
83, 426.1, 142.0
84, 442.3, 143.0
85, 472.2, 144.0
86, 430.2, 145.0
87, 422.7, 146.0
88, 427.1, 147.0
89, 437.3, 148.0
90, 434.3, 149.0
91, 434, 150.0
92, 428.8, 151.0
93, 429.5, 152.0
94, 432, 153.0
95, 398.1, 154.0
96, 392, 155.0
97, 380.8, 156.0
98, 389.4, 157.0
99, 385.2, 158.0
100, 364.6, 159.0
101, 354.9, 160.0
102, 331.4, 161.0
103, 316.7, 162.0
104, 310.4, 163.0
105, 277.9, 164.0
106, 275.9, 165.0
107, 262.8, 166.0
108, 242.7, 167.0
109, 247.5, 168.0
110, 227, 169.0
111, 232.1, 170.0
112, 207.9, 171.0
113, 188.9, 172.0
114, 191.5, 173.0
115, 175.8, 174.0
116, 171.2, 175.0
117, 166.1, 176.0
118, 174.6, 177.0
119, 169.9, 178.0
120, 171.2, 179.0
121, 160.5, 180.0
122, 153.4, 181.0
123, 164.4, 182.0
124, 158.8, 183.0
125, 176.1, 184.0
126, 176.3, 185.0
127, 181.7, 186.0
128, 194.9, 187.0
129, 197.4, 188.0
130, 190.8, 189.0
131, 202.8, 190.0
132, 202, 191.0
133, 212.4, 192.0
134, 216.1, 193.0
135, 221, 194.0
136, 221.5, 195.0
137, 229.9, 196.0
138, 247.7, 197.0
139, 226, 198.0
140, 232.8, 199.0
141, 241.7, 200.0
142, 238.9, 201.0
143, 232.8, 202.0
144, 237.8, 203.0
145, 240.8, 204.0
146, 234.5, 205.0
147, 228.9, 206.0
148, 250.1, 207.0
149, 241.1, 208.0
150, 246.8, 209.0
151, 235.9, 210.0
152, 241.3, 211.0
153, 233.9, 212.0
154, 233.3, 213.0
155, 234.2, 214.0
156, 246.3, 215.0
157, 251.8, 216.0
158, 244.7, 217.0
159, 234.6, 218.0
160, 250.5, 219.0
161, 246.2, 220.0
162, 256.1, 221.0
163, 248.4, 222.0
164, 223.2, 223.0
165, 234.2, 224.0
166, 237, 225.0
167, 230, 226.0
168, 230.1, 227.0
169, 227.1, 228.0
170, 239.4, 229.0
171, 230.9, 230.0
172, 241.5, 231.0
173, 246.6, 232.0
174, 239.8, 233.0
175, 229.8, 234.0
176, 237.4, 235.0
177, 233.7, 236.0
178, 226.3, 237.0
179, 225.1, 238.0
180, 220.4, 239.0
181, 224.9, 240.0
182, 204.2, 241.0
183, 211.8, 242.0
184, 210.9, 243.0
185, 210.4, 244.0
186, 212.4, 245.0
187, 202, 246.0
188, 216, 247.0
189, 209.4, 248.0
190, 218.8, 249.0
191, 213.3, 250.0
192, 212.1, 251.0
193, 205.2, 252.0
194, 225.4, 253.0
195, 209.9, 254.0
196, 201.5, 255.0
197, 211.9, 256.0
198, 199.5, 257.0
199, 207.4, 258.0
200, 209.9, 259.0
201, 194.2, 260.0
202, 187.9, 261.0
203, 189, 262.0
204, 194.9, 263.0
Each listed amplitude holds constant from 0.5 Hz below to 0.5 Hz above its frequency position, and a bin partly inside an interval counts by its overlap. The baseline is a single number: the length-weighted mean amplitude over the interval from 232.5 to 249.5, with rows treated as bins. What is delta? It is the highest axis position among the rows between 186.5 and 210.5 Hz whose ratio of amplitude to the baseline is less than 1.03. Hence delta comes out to 198.0 Hz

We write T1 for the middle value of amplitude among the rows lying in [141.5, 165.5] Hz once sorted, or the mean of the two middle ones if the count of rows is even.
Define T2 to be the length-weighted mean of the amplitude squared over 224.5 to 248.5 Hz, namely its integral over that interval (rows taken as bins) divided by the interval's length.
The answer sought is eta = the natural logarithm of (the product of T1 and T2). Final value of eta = 16.9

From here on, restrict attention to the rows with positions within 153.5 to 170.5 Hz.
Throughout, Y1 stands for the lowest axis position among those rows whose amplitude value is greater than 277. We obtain 154.0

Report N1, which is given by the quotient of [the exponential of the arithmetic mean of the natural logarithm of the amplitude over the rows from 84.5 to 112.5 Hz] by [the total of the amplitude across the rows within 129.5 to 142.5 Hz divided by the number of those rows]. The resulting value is 0.6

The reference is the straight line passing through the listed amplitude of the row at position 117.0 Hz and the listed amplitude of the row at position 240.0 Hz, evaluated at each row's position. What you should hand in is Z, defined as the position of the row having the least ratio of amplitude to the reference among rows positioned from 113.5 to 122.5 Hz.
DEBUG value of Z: 114.0 Hz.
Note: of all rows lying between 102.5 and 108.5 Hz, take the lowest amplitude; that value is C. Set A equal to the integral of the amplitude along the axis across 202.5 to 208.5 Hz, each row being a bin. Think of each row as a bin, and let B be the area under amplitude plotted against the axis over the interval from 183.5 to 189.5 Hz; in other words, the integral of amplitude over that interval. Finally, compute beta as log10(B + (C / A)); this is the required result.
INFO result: 3.05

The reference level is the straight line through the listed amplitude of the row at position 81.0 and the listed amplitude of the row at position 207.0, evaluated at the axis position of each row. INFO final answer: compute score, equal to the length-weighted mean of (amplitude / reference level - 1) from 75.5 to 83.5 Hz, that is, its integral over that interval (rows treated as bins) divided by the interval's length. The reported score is -0.02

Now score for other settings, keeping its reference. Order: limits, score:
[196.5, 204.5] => -0.05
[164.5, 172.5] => -0.08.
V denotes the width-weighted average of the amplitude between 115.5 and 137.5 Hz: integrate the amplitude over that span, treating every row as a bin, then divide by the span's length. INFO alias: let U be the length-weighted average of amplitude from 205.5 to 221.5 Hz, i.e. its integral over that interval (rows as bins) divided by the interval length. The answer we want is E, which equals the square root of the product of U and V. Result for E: 308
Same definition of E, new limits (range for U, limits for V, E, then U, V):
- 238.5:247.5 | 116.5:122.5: 282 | 213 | 373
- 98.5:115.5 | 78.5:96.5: 264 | 252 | 277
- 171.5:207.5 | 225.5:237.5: 218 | 202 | 234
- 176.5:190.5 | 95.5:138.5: 240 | 177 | 326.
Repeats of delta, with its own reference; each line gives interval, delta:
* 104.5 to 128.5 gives 106.0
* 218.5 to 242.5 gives 242.0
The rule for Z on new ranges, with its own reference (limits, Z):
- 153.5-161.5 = 161.0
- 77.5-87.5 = 78.0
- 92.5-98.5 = 98.0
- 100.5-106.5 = 101.0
